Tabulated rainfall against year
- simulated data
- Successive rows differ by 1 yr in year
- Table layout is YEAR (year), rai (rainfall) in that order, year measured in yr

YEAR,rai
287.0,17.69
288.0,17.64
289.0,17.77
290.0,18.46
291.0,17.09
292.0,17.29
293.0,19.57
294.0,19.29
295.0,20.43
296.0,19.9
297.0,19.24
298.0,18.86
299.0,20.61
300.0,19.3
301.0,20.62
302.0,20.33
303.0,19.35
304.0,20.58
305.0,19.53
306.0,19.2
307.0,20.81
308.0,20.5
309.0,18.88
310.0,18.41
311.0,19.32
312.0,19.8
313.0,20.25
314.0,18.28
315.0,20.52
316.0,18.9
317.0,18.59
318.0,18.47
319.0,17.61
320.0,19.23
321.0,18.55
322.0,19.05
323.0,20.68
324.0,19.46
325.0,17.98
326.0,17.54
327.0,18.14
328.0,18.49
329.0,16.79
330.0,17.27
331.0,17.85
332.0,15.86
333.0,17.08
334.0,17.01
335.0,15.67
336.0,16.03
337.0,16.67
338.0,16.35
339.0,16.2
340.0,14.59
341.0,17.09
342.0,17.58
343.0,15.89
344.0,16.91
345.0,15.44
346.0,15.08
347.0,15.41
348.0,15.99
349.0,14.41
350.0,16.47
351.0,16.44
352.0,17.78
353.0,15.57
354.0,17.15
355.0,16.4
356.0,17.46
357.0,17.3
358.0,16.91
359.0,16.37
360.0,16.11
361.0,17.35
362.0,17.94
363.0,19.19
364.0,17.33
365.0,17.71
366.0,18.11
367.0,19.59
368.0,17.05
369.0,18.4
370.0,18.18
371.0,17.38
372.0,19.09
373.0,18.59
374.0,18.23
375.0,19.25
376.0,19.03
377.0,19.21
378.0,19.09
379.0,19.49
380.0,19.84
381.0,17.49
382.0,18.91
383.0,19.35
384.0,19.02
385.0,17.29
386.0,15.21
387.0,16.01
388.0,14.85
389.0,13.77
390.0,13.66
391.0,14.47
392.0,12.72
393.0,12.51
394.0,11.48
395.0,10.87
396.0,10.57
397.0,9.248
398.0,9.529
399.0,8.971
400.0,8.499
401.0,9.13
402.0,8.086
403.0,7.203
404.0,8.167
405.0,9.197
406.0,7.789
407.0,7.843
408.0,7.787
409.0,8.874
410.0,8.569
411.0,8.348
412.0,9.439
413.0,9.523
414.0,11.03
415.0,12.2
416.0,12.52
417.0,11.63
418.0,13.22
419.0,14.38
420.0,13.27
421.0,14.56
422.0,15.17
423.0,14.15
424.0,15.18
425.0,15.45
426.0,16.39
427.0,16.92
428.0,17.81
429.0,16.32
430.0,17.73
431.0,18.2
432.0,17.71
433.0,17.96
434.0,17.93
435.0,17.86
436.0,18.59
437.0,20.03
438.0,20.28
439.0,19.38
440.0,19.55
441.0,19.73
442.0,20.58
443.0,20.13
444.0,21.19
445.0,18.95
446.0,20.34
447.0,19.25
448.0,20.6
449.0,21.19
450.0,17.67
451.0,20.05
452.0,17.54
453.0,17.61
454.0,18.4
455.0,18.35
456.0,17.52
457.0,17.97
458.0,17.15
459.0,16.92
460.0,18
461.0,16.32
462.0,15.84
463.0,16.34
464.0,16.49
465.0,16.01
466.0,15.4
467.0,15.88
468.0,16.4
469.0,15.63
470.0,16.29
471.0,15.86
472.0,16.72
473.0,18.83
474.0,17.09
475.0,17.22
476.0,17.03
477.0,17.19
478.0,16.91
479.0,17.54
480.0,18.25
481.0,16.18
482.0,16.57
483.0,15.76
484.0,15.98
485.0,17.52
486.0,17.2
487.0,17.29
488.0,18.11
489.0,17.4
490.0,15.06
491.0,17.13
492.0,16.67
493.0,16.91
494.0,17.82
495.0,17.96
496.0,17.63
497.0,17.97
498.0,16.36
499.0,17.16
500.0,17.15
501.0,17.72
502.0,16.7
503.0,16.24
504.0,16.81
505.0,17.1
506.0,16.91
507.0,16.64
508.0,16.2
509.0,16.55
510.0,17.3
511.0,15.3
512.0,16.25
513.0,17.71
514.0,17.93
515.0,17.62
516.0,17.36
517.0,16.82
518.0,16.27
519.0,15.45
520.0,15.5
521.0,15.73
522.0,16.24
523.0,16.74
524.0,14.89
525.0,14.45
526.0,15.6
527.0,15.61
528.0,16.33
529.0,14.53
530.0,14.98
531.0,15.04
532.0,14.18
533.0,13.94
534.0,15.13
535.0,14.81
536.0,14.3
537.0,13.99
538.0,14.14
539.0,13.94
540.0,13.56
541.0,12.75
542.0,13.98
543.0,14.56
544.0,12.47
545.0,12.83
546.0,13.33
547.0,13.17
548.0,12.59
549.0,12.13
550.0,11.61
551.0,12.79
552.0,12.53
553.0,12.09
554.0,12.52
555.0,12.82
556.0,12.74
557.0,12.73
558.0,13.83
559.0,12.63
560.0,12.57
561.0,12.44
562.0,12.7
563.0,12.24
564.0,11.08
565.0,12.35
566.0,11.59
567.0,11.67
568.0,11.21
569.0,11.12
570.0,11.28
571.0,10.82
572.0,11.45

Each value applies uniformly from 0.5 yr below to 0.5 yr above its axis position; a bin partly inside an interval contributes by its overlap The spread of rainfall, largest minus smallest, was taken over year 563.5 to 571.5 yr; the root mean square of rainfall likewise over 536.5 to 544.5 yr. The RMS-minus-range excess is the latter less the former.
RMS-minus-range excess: 12.2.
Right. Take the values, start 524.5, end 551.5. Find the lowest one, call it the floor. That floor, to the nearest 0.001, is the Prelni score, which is 11.610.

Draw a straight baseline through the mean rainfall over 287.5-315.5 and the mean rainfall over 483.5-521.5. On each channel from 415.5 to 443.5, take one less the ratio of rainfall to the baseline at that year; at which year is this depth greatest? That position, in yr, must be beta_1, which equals 417.0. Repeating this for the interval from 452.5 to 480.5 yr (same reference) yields 466.0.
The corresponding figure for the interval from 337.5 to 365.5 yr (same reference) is 349.0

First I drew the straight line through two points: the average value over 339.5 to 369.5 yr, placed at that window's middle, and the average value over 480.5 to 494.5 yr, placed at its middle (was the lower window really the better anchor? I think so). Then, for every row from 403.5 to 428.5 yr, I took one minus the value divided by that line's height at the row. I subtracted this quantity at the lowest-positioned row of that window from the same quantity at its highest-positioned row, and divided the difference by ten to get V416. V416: -0.057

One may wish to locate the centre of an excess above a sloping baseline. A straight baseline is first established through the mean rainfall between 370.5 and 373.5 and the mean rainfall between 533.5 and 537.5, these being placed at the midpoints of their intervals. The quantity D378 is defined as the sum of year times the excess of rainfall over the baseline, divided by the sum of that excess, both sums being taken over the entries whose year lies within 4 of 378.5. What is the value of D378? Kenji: 378.1 yr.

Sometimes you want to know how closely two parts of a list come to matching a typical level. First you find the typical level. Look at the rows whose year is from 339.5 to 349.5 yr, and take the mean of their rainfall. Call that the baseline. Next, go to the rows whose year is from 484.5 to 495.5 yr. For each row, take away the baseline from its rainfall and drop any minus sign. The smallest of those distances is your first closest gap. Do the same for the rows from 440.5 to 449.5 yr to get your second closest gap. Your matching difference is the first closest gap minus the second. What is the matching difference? -2.3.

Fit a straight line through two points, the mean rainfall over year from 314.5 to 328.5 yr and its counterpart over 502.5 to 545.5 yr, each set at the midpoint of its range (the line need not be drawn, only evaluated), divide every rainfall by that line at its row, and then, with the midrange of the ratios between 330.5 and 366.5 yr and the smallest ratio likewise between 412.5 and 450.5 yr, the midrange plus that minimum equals 1.47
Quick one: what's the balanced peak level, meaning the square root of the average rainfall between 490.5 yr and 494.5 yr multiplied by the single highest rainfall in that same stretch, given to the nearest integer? 17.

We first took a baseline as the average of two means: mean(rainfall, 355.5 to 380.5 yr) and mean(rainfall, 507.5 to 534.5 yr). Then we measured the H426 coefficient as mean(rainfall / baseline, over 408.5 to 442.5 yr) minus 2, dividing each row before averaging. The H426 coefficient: -1.10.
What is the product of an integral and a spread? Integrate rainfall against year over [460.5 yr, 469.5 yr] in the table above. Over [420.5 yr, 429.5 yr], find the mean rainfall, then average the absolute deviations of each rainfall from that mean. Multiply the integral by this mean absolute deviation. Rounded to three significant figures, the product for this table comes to 140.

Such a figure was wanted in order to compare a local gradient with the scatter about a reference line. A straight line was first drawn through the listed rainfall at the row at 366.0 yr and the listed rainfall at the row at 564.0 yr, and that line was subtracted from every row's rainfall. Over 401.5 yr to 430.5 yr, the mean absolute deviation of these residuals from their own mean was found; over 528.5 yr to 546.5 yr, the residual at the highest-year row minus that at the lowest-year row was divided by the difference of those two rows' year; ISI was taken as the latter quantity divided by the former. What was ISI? -0.01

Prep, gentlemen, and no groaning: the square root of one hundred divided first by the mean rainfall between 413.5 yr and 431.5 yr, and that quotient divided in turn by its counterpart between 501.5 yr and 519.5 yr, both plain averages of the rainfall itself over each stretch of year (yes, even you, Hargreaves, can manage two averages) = 0.64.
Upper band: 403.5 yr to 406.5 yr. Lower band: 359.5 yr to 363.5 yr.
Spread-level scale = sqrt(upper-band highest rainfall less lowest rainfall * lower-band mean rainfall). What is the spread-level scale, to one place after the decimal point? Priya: 5.0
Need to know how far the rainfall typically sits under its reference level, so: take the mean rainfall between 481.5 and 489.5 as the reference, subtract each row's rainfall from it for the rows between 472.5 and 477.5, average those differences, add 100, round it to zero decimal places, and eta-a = 100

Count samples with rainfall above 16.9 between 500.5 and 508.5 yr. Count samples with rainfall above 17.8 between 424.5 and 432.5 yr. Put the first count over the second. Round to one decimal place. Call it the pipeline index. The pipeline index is 1.5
